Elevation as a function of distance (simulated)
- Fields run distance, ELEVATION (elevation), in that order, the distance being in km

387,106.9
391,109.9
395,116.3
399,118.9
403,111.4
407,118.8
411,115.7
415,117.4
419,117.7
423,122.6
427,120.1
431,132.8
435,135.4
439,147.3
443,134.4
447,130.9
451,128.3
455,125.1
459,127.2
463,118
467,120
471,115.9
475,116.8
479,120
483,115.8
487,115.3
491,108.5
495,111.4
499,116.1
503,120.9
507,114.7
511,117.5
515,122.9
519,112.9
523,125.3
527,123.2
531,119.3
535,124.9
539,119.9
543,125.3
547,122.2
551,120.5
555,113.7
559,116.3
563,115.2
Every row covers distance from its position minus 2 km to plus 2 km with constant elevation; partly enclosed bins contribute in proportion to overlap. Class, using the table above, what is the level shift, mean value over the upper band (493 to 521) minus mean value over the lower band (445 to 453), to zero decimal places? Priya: -13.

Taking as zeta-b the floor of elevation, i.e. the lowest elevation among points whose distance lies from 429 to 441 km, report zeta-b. 132.8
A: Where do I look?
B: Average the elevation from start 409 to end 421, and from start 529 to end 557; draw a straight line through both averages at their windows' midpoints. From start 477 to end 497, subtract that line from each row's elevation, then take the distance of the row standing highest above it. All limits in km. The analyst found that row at 479 km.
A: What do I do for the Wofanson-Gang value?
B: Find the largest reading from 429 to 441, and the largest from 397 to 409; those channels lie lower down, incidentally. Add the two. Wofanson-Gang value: 266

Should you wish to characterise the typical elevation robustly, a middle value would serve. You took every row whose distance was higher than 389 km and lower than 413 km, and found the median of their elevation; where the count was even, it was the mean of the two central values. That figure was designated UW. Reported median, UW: 116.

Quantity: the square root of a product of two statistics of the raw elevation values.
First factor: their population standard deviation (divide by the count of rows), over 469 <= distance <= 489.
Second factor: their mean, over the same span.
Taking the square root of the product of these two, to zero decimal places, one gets 14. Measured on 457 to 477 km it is 22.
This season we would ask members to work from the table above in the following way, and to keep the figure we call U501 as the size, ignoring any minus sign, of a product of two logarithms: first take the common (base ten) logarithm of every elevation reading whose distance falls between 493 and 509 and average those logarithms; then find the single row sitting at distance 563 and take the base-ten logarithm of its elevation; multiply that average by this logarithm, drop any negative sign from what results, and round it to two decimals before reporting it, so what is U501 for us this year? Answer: 4.25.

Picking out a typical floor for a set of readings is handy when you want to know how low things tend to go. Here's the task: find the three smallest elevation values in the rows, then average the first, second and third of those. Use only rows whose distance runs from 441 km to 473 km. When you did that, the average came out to 118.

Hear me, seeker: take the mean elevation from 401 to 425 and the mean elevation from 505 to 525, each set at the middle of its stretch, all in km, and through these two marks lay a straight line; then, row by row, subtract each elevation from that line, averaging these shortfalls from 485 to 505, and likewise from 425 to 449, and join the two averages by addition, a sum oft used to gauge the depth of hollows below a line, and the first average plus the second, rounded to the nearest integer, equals -12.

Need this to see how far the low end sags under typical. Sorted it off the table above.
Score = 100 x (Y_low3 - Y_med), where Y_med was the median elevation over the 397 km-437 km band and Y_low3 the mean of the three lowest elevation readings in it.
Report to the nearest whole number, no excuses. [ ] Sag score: -402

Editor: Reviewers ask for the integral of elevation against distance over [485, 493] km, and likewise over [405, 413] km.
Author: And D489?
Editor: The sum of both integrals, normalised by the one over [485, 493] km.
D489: 2.05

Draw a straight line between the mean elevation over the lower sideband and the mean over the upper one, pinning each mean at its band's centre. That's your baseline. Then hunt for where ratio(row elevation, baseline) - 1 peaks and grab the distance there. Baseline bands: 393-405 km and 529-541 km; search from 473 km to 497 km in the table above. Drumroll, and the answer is 479 km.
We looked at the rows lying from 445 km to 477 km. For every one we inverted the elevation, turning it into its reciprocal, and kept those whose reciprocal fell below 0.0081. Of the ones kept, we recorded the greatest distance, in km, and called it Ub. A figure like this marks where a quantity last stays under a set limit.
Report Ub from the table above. 459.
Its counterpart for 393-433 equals 431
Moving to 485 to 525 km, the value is 523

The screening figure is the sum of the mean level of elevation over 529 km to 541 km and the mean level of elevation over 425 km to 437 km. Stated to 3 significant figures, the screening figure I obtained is 251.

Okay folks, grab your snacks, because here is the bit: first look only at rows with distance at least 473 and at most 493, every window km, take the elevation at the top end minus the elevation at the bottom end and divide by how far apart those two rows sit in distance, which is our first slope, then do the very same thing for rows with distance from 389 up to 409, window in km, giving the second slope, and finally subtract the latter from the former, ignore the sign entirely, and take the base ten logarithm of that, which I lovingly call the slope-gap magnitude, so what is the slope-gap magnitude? 0.03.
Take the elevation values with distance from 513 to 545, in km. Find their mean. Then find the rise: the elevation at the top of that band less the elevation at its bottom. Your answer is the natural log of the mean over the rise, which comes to 3.9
